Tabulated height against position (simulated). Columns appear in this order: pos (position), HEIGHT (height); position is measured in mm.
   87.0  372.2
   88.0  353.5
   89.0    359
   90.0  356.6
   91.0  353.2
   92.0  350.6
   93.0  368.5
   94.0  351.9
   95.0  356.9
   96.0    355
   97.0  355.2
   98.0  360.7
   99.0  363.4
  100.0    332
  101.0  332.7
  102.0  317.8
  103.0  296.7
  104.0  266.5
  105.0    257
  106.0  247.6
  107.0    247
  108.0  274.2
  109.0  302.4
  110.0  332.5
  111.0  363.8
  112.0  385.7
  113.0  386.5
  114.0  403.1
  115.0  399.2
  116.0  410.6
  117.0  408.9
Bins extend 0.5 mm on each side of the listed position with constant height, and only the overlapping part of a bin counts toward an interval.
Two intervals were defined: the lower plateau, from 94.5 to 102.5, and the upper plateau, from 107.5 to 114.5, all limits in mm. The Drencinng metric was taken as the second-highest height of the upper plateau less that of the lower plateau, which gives 26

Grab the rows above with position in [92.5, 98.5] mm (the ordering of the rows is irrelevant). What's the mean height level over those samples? 358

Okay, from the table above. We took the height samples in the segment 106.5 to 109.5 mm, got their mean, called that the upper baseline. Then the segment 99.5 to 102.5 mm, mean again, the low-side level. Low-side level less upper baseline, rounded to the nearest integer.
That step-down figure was 53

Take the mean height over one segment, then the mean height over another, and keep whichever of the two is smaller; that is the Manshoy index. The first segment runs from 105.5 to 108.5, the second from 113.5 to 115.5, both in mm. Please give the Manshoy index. 256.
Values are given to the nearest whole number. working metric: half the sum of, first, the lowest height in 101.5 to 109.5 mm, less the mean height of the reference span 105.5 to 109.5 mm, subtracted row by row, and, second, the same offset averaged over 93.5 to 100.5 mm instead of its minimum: 32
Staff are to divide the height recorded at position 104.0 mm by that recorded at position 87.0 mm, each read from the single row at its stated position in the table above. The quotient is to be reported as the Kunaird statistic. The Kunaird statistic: 0.72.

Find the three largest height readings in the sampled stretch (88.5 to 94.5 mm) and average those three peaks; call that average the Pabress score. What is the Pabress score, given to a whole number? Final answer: 361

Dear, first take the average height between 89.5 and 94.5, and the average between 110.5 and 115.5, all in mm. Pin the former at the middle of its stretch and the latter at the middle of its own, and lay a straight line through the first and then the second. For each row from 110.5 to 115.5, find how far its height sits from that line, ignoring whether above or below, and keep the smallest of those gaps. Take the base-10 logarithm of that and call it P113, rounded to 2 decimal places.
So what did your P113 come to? -0.34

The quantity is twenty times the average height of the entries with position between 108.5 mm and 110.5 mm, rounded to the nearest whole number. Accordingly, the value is 6349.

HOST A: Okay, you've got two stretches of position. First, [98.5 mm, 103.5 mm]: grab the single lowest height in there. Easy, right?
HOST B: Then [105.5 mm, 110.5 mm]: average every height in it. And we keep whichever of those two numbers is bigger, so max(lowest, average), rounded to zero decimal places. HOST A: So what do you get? 297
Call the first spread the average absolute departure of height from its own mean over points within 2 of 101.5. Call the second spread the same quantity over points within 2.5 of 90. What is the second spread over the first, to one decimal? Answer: 0.2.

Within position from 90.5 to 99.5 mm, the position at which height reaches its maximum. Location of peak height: 93.0 mm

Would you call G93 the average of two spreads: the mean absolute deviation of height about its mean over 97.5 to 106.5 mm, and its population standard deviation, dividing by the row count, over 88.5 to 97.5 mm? 21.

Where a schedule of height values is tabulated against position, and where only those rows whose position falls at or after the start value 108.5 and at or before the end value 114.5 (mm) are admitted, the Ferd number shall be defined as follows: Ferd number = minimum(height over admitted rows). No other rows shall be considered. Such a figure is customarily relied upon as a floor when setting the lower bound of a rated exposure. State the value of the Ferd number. 302.4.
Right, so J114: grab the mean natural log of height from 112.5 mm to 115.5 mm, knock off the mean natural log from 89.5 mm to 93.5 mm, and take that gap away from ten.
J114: 9.9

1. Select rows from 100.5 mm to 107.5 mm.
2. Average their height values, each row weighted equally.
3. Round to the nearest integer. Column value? 281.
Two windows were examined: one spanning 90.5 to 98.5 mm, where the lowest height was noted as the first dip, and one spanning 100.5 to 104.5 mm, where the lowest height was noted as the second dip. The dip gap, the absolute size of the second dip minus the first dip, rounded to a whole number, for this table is 84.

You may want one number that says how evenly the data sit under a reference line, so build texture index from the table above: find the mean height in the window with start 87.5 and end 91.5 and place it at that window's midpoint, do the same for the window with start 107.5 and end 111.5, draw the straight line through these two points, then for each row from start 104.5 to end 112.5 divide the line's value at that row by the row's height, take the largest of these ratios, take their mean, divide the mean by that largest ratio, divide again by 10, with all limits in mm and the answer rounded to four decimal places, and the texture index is 0.0834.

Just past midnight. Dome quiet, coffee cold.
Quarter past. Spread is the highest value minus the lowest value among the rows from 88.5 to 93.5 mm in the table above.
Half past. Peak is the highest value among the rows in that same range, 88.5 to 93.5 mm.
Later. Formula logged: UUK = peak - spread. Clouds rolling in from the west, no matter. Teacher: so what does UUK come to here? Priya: 351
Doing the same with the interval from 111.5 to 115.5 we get 386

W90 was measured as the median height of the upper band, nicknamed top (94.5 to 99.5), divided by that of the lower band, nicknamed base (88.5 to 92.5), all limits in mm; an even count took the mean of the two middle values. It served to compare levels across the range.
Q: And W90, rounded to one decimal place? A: 1.0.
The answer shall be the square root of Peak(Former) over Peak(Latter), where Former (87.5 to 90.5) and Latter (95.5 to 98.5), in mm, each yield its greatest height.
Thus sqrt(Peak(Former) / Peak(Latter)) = 1.00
